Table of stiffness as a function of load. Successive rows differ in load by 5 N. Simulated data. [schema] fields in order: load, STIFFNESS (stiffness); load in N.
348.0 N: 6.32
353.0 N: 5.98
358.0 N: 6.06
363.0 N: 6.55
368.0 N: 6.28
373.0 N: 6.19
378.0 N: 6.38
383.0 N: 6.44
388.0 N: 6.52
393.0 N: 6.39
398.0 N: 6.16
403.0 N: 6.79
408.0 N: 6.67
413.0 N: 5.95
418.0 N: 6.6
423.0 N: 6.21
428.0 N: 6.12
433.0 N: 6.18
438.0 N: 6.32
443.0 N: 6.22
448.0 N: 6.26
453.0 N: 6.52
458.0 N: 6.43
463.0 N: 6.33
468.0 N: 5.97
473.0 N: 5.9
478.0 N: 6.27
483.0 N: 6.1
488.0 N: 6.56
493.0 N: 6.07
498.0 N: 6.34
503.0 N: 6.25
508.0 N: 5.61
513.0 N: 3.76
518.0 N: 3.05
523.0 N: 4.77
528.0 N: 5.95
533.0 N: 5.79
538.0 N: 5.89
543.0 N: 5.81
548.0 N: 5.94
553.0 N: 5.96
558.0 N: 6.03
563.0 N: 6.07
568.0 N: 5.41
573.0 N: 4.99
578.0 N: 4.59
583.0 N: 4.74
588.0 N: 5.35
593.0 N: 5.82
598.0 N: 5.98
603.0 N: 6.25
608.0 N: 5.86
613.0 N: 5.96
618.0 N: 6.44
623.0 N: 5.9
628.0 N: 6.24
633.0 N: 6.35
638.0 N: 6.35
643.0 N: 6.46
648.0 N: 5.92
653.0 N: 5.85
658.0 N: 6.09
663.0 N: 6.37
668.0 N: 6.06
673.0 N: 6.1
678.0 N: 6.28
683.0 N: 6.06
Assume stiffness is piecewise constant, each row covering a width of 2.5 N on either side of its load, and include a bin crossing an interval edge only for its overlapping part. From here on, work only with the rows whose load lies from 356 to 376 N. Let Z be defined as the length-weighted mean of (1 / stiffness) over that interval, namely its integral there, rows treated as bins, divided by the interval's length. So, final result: 0.159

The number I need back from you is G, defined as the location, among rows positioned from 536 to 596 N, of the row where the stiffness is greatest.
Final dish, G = 563.0 N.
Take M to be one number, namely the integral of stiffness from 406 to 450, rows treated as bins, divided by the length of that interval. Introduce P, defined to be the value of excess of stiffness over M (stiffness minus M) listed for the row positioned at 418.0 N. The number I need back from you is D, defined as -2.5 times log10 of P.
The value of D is 1.2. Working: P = 0.32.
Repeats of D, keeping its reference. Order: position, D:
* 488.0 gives 1.4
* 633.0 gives 2.8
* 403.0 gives 0.7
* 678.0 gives 6.3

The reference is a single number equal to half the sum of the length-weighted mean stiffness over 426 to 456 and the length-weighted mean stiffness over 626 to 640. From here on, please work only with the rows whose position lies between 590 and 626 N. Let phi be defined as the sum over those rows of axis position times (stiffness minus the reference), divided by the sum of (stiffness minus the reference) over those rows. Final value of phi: 605.7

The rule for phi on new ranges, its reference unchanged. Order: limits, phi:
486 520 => 515.4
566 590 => 578.3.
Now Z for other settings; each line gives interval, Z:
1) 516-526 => 0.261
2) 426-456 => 0.159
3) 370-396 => 0.157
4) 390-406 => 0.155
